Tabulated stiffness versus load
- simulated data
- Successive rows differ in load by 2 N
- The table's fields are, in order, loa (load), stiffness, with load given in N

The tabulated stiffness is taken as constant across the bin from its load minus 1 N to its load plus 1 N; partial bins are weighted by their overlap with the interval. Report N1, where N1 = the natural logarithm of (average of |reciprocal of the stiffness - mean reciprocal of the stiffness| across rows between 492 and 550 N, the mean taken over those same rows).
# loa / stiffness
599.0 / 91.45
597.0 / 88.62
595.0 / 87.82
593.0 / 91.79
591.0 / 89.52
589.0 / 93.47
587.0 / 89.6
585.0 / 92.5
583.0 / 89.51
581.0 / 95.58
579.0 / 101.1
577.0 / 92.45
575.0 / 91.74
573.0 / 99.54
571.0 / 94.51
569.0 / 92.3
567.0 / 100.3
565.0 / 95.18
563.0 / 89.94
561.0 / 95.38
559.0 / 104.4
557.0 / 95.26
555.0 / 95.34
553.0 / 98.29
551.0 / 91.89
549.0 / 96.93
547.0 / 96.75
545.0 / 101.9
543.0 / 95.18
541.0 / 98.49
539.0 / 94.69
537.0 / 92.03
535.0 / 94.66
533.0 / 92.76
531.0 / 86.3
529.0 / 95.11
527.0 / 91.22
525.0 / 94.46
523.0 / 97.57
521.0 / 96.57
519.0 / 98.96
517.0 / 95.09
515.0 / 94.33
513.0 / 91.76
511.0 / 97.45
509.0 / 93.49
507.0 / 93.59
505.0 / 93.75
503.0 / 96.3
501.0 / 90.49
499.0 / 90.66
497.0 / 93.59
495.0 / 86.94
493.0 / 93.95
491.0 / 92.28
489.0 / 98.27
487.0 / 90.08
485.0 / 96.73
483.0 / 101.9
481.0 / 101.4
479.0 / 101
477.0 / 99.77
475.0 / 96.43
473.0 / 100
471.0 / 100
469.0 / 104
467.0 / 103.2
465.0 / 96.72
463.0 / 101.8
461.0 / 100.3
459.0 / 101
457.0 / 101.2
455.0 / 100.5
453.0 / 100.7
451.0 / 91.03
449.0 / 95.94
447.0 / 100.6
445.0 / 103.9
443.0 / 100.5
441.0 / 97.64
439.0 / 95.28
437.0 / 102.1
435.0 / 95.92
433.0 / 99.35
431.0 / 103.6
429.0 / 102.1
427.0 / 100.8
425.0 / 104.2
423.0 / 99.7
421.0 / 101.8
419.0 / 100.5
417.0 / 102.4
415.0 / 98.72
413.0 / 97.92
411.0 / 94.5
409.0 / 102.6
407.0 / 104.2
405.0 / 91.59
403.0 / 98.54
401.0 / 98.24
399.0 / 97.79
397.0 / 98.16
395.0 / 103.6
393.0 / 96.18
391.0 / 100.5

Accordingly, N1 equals -8.19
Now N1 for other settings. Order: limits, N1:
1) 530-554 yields -8.02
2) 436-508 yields -7.82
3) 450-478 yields -8.39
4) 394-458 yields -8.19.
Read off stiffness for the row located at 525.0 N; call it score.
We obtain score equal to 94.46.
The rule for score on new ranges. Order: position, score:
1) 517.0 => 95.09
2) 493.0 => 93.95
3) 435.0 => 95.92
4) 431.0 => 103.6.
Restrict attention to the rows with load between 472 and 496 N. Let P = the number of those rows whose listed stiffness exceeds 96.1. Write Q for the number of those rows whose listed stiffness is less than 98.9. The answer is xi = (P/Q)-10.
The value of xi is -8.9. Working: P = 8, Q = 7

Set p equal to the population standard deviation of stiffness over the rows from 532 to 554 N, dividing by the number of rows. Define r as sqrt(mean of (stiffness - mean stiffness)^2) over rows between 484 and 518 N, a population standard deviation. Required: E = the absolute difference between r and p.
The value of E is 0.10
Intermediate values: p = 2.9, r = 2.8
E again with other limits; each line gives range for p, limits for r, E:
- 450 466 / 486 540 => 0.36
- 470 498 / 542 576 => 0.75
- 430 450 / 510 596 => 0.74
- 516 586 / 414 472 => 0.74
